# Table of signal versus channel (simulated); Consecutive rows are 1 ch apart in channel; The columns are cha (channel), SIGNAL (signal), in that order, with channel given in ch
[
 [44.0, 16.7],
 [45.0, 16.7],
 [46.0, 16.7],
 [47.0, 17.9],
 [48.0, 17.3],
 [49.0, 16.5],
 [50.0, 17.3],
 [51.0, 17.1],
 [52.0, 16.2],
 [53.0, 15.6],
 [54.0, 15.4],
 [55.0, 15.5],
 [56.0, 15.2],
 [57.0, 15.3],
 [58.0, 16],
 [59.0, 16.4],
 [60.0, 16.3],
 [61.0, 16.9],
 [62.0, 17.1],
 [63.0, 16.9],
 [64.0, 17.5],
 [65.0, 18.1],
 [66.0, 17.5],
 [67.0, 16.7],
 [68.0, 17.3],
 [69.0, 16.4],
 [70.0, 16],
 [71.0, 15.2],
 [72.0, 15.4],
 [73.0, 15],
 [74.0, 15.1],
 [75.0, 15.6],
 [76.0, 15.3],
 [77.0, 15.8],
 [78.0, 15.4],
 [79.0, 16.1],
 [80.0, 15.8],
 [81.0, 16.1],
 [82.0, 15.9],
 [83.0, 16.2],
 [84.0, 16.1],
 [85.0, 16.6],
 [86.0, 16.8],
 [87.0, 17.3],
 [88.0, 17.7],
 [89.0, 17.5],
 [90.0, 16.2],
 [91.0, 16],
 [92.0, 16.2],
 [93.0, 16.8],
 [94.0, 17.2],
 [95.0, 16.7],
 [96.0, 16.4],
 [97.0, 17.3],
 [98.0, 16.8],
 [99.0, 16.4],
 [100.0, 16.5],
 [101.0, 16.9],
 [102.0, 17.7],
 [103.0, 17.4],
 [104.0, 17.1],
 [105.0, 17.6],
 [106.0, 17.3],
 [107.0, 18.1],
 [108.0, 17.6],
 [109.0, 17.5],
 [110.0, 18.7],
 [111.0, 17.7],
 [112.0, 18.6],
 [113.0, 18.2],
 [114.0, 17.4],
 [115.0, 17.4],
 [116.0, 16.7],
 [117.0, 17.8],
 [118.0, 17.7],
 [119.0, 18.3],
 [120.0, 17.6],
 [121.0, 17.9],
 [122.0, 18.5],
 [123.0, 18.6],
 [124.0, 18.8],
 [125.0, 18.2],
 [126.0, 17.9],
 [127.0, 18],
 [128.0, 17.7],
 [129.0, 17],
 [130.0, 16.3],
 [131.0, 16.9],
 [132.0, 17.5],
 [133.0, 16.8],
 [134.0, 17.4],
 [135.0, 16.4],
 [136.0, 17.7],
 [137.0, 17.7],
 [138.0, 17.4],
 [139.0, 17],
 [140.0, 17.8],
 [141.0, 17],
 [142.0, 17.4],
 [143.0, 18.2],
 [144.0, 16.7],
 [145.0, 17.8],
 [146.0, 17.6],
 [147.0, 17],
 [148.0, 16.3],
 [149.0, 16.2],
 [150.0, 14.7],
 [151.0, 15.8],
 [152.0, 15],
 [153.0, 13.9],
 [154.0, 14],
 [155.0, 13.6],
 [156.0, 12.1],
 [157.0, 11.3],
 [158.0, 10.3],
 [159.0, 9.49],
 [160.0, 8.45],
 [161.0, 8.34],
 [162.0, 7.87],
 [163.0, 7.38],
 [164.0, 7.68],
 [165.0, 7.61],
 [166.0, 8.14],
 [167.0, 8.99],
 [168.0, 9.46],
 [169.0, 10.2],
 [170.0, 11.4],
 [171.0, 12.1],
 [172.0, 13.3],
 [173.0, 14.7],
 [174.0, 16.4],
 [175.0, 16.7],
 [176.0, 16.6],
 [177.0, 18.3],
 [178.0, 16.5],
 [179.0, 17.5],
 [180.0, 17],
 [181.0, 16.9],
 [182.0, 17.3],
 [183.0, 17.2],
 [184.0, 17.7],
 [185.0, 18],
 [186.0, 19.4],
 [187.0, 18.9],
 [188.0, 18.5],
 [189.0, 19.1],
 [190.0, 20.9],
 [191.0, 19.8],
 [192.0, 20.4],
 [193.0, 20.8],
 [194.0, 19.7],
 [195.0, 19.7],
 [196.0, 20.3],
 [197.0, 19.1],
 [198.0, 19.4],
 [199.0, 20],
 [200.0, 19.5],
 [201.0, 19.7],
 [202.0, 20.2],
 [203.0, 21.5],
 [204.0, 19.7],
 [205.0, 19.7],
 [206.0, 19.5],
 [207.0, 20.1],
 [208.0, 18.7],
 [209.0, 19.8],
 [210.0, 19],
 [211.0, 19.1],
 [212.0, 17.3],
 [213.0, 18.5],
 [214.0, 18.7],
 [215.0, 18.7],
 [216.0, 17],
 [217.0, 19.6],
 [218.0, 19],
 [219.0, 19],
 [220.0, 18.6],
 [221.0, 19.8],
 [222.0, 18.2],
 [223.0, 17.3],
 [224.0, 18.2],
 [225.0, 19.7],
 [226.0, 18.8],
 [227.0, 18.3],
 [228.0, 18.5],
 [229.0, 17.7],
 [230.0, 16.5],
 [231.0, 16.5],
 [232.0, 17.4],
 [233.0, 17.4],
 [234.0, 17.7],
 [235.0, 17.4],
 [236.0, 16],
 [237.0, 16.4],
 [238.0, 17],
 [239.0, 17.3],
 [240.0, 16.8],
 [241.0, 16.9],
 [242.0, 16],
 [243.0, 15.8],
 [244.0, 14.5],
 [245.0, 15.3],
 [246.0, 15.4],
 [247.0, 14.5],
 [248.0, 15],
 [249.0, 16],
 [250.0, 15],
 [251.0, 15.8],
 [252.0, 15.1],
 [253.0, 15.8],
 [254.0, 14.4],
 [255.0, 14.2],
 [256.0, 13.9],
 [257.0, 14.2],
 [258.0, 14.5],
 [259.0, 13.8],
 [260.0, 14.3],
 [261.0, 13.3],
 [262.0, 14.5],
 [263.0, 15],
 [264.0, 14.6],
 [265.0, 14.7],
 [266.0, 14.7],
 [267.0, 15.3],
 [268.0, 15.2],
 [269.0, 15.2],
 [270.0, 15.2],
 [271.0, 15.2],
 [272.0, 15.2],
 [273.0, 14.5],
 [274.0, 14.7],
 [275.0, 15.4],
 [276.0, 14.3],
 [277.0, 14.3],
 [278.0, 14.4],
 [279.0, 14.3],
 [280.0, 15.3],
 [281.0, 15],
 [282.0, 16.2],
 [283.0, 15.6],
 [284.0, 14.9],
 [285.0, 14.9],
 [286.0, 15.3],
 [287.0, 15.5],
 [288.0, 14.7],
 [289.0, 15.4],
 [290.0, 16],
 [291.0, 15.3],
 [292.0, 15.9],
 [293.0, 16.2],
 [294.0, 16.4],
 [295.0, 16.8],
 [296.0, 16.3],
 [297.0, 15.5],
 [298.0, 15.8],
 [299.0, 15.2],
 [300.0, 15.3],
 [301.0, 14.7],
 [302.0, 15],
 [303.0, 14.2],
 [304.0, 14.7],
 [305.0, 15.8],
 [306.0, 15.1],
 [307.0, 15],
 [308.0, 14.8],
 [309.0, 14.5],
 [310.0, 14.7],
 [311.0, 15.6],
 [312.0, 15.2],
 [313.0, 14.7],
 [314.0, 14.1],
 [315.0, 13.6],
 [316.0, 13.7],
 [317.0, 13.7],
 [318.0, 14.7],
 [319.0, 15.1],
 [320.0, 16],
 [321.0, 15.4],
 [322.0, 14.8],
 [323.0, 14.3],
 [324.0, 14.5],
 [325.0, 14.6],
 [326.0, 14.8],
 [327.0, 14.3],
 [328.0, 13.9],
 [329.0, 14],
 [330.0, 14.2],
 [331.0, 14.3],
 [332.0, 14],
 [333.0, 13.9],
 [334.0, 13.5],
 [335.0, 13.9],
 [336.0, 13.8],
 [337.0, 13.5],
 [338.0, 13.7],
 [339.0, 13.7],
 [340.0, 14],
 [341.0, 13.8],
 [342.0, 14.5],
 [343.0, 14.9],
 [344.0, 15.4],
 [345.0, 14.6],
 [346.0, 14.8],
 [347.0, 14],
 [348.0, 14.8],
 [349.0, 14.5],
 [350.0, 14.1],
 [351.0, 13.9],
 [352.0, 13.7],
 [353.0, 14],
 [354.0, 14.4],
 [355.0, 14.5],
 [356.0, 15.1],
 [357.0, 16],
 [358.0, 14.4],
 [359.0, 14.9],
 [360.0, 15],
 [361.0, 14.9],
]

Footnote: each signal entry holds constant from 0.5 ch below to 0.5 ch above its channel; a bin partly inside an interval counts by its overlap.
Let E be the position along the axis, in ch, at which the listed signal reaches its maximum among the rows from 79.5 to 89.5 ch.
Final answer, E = 88.0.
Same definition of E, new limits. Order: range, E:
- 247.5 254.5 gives 249.0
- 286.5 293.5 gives 293.0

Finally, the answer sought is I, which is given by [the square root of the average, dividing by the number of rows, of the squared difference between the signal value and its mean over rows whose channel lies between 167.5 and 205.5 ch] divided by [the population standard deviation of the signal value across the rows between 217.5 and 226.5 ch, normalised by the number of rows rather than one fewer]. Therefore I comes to 4.0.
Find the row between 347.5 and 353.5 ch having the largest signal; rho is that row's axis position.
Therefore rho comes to 348.0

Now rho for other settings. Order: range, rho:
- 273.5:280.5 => 275.0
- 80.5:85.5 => 85.0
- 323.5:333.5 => 326.0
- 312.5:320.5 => 320.0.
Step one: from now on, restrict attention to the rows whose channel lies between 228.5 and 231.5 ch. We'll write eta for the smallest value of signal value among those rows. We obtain 16.5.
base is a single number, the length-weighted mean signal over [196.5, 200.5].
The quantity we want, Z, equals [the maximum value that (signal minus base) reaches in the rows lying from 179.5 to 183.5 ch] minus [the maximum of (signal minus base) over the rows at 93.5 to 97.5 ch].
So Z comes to 0.0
